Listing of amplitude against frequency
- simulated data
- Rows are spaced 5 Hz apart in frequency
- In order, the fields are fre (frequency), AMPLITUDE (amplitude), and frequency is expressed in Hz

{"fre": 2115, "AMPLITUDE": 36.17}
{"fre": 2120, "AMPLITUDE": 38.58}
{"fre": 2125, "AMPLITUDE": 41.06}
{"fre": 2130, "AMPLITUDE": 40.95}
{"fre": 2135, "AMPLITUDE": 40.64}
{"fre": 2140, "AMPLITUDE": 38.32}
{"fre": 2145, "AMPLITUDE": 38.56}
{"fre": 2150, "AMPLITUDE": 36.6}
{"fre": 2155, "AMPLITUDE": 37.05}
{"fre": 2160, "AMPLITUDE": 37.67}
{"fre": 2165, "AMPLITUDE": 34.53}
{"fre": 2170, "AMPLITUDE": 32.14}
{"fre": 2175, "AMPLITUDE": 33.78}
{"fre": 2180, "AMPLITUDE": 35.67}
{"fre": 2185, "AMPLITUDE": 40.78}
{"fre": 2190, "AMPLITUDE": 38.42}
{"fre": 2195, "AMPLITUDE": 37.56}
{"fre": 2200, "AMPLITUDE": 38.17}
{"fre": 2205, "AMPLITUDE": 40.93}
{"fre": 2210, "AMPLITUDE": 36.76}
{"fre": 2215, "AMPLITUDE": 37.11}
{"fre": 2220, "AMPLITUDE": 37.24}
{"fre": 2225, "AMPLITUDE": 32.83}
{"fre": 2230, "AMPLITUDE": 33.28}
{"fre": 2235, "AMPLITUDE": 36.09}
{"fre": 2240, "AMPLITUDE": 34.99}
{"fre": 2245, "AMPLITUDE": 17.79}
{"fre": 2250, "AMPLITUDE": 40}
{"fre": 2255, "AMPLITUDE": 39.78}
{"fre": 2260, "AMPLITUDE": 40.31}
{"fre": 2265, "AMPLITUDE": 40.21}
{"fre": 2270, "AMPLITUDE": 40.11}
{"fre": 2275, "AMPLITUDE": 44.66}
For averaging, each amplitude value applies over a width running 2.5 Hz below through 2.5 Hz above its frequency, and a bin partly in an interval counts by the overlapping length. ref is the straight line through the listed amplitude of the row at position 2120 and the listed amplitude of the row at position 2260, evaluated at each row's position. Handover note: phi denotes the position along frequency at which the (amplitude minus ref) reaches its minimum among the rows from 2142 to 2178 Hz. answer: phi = 2170 Hz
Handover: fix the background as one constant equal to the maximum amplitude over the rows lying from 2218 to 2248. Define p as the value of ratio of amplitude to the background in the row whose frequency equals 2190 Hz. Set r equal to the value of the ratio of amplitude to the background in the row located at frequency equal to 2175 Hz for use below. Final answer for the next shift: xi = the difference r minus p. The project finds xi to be -0.12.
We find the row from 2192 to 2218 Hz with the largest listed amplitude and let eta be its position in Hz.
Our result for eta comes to 2205 Hz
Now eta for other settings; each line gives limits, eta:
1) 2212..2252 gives 2250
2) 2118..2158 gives 2125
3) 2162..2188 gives 2185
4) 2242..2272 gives 2260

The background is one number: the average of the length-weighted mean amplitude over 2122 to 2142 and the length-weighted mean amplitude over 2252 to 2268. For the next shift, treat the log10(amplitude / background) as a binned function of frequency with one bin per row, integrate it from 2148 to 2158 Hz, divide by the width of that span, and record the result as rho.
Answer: -0.037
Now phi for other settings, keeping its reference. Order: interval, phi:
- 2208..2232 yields 2225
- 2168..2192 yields 2170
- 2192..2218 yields 2210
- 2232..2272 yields 2245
